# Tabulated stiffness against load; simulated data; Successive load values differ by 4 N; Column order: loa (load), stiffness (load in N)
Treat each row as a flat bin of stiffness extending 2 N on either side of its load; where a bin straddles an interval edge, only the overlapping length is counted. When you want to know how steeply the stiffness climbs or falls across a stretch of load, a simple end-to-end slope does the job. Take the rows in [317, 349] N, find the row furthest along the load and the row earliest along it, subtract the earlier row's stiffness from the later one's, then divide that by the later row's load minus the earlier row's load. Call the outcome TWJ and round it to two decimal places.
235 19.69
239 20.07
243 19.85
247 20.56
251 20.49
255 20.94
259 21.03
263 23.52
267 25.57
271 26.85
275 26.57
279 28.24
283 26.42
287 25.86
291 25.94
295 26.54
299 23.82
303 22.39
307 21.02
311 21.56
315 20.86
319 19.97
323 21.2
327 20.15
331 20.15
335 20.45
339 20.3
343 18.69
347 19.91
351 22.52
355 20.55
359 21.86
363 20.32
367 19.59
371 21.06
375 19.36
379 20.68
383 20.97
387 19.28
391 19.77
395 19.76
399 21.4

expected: 0.00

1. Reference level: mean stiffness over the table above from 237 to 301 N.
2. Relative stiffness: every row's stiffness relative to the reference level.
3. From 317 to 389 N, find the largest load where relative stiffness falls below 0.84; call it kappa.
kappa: 387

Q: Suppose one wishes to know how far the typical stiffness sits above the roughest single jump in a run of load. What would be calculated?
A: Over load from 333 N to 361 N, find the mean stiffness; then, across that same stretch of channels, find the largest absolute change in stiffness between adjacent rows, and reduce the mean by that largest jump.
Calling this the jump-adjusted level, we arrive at 18.0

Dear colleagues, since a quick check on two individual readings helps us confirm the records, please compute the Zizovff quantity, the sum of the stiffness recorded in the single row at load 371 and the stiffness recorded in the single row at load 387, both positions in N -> 40.3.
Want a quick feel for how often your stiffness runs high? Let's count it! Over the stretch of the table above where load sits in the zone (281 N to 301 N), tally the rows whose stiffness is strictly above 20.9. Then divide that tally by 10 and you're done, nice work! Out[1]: 0.50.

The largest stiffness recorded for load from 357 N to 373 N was 21.86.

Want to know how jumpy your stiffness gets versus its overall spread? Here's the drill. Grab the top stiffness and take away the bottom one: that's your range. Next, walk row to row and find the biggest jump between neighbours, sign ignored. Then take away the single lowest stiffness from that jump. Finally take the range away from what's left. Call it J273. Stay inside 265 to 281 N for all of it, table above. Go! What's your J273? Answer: -26.6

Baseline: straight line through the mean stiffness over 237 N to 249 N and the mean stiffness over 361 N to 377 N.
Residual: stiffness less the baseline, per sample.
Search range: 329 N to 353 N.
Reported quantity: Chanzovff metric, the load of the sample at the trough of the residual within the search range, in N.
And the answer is 343 N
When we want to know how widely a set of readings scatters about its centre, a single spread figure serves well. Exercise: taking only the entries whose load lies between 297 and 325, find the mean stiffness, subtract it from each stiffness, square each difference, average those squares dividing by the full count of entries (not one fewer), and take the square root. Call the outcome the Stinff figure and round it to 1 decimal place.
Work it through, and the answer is 1.1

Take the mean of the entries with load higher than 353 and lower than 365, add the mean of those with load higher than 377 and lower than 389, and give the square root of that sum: 6.42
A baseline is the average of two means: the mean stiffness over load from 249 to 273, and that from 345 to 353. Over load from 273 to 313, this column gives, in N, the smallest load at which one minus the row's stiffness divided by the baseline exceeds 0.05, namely 307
